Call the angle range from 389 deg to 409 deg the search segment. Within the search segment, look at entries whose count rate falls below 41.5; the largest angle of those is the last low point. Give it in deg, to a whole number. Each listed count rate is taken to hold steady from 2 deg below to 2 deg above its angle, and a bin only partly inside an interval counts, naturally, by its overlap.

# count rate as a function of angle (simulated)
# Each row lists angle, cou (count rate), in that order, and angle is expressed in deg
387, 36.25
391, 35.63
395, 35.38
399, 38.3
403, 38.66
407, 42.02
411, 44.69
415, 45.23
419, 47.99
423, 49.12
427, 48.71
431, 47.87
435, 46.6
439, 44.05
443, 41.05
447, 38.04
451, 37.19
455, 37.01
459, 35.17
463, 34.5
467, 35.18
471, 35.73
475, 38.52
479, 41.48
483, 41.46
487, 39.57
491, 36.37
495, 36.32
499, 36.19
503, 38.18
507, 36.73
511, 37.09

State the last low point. 403 deg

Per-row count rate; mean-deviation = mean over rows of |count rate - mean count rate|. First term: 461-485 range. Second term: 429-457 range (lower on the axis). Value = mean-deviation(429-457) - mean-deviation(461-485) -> 1.2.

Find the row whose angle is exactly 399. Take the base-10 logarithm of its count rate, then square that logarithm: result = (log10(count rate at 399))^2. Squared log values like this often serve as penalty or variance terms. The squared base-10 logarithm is 2.51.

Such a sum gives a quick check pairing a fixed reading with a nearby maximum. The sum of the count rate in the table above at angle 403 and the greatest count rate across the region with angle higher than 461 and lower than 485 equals 80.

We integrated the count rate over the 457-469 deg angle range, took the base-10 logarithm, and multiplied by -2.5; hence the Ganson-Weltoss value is -6.56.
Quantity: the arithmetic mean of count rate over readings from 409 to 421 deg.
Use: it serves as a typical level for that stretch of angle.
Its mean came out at 46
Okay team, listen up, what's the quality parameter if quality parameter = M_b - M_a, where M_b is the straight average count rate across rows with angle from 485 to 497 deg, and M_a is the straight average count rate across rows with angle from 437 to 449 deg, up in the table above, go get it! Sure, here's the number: -4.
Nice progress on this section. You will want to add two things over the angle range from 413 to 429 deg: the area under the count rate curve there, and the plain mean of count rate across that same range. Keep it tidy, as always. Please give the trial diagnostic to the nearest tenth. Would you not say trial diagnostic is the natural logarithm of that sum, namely 6.7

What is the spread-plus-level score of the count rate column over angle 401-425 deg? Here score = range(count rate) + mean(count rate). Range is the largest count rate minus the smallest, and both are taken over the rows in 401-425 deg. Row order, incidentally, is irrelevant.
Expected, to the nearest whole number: 55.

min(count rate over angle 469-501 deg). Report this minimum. 35.73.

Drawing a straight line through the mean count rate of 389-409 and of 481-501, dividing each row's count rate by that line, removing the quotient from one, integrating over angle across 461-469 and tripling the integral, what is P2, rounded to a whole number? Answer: 2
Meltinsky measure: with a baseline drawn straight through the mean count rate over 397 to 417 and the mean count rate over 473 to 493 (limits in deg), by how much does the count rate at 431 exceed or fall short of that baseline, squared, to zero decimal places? 46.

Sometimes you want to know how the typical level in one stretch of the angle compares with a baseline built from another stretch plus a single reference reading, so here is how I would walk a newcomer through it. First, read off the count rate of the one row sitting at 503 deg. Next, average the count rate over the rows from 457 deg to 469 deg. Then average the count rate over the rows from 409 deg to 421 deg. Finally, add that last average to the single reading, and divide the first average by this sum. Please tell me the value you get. 0.42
